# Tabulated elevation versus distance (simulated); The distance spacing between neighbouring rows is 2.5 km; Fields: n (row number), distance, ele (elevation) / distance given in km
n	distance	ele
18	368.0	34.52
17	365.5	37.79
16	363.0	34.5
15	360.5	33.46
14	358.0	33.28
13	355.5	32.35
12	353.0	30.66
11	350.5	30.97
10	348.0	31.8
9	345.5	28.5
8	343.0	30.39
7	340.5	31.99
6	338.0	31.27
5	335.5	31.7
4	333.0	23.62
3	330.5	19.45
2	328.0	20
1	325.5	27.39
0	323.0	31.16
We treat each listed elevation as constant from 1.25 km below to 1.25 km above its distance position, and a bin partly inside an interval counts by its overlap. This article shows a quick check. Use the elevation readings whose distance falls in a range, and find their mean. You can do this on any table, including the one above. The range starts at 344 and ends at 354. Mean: 30.5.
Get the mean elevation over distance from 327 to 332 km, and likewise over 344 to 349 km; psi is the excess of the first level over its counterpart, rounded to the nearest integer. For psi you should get -10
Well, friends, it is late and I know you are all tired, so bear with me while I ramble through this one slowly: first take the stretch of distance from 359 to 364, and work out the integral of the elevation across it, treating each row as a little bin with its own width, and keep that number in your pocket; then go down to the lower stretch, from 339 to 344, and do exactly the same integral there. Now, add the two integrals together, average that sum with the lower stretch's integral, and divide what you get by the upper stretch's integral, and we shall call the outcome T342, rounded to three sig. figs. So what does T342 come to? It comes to 1.42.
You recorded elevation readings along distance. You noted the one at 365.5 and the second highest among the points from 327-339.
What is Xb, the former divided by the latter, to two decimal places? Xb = 1.21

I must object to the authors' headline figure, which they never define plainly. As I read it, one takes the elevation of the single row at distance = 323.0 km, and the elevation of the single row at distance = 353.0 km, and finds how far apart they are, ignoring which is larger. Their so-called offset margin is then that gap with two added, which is 2.5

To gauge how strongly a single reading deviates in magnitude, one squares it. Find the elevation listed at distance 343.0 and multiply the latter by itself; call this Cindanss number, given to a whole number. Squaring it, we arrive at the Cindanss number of 924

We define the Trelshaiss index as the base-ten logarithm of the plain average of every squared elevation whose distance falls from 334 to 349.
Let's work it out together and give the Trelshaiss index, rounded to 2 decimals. 2.98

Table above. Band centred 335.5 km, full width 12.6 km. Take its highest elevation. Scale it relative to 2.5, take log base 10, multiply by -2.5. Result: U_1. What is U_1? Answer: -2.77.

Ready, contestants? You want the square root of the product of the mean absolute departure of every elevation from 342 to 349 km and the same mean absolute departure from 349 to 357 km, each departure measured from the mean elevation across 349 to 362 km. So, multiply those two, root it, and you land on 1.4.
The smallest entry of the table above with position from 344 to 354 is 28.5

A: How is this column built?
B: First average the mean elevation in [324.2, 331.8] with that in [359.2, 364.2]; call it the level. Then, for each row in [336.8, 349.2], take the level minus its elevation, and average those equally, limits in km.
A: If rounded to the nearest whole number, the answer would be -3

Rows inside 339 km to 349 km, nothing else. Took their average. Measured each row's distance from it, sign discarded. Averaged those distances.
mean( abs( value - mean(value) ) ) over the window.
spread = 1.2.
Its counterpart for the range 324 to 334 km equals 2.9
